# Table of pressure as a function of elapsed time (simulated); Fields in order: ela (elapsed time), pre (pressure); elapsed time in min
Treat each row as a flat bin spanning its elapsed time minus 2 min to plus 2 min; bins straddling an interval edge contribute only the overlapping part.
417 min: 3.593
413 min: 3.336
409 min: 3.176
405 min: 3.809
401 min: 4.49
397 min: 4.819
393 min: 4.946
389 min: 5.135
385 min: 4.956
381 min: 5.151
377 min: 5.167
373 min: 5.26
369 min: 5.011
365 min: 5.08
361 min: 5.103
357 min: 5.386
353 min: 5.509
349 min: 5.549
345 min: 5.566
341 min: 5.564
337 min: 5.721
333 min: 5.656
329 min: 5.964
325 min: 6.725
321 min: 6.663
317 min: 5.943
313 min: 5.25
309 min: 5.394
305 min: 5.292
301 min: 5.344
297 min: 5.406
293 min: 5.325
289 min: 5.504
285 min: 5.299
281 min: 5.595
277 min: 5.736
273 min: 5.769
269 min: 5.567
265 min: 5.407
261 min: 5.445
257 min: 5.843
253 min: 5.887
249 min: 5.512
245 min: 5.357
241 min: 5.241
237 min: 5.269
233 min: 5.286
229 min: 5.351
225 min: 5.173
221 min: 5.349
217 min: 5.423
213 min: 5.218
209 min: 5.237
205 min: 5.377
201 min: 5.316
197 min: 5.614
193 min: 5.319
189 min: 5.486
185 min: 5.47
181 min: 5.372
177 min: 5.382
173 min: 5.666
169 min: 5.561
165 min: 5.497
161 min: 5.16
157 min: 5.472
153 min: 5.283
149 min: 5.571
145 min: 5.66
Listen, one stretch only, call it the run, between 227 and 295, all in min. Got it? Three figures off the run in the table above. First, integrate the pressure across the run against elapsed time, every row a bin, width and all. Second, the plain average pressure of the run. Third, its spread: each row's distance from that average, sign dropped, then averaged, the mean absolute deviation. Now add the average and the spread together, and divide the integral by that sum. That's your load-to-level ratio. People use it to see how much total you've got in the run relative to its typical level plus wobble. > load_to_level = 65.9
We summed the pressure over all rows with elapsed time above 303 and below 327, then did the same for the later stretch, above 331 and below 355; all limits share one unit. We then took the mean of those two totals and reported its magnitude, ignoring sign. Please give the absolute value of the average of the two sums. 34.4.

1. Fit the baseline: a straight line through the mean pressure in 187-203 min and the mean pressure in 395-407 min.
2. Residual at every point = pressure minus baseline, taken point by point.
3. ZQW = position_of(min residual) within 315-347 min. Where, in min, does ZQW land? 341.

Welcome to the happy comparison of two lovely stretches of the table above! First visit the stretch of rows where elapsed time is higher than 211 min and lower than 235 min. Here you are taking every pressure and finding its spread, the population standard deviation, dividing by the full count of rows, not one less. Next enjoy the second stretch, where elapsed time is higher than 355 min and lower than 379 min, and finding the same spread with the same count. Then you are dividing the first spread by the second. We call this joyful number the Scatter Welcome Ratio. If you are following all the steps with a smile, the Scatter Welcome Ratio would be 0.68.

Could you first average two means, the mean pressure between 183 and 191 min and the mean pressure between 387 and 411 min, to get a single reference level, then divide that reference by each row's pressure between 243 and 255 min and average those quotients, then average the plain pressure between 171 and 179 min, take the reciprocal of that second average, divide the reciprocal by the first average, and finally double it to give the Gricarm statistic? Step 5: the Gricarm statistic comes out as 0.409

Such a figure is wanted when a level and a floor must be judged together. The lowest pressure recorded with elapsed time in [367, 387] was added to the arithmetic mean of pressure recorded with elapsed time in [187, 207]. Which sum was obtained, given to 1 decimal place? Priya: 10.4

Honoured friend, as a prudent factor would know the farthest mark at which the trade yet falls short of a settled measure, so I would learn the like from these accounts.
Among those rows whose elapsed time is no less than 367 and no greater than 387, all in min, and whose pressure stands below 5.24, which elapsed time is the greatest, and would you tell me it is 385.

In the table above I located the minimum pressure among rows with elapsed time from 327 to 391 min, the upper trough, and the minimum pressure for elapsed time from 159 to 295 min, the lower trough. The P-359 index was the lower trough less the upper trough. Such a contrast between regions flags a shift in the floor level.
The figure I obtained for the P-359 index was 0.20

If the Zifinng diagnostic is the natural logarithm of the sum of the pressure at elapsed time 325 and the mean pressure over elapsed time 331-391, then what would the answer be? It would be 2.489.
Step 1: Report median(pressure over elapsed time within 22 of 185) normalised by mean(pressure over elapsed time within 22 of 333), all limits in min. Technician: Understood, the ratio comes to 0.939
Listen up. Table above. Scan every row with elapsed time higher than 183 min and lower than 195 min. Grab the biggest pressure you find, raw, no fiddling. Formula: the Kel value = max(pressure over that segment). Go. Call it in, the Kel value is 5.486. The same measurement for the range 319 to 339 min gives 6.725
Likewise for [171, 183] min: 5.666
